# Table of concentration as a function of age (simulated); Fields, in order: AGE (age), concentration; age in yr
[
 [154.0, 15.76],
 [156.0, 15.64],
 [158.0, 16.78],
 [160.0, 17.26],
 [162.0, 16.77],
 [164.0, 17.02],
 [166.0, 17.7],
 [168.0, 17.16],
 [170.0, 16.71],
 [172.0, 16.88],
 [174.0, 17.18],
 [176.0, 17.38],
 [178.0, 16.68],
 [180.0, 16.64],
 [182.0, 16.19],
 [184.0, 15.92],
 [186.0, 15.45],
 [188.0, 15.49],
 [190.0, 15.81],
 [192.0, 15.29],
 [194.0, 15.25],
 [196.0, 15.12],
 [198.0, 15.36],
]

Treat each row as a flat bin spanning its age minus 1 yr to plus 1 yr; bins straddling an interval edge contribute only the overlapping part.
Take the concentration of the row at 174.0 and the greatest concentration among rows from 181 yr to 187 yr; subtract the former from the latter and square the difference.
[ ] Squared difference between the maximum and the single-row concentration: 1.0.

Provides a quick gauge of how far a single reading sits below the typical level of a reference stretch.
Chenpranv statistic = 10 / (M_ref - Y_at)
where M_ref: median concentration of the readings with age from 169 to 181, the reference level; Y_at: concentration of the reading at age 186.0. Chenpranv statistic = 7.4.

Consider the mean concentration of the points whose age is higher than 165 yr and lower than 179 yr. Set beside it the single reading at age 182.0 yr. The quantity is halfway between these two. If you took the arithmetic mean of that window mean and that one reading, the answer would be 16.6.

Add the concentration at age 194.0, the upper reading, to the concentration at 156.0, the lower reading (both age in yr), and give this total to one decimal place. 30.9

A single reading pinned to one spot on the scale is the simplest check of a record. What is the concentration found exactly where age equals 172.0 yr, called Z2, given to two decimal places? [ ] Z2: 16.88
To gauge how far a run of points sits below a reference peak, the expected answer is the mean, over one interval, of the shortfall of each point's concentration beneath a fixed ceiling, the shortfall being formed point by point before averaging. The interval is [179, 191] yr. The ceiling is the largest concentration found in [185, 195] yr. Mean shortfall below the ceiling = -0.1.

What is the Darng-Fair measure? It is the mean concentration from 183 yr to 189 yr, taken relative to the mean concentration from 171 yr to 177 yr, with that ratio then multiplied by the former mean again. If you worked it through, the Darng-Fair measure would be 14.2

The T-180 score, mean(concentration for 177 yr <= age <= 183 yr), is 16.5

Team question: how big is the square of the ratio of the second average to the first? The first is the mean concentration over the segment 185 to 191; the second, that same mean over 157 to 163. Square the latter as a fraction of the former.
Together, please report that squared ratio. 1.18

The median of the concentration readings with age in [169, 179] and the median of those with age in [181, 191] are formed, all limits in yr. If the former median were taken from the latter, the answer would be -1.07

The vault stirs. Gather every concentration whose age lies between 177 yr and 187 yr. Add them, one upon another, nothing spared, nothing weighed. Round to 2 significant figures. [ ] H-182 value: 81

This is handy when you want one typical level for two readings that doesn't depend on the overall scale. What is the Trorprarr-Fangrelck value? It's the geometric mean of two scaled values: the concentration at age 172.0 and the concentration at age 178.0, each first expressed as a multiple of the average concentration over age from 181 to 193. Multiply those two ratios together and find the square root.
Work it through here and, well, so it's 1.07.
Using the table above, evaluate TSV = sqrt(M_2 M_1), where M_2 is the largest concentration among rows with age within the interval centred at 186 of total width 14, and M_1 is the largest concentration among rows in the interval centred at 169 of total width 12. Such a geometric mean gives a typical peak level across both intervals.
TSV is 17.16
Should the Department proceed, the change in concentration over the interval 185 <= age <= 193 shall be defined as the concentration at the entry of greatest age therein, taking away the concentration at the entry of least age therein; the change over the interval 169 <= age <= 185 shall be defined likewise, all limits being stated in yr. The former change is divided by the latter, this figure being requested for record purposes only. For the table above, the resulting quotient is 0.20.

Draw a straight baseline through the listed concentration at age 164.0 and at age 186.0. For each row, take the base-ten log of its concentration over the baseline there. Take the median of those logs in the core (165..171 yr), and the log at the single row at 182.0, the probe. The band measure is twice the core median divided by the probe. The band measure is 1.8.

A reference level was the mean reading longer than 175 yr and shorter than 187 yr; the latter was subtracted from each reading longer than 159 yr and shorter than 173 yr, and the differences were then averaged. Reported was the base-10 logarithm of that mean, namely -0.16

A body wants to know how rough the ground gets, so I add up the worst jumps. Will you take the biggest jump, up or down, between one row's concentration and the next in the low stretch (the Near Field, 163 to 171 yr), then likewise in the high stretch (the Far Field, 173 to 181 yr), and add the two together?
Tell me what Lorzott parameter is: 1.38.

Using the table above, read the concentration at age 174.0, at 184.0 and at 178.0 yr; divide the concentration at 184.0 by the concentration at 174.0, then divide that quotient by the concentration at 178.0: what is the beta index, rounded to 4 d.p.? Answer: 0.0556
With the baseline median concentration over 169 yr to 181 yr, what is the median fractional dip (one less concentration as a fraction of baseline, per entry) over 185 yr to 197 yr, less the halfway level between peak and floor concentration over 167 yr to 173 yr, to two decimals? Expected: -16.85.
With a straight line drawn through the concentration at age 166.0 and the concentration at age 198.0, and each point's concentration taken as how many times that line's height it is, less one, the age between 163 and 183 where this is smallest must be 164.0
